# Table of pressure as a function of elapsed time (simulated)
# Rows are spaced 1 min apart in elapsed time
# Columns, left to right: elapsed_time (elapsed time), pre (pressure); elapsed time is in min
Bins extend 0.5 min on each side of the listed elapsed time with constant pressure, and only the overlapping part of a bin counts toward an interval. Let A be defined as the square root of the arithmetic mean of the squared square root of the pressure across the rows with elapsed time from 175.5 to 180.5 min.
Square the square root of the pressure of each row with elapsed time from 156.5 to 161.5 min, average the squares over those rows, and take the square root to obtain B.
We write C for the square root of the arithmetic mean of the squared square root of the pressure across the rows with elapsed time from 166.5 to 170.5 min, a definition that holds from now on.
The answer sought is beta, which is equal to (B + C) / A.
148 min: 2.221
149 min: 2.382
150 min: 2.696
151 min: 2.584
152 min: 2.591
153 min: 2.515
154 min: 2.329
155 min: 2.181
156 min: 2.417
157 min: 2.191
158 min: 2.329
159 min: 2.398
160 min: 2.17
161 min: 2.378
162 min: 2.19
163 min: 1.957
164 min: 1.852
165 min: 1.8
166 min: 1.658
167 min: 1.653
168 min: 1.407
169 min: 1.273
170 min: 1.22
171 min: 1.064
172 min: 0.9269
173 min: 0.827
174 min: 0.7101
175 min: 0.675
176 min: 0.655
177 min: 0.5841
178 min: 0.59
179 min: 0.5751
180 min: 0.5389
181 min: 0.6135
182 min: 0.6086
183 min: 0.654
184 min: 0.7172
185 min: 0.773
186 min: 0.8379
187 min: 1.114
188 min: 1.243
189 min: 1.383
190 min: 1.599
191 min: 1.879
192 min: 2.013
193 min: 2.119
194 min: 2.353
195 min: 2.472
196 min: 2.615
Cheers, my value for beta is 3.5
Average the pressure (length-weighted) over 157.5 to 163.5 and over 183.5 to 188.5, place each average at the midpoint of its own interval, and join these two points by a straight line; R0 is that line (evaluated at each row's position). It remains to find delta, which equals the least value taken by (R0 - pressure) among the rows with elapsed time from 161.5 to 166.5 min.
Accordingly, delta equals -0.03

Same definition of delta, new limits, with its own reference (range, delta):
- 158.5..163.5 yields -0.17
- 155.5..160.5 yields -0.08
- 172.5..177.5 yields 0.77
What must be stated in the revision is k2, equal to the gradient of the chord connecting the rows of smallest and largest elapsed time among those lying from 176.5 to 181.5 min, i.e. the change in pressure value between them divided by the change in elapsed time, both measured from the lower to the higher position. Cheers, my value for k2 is 0.007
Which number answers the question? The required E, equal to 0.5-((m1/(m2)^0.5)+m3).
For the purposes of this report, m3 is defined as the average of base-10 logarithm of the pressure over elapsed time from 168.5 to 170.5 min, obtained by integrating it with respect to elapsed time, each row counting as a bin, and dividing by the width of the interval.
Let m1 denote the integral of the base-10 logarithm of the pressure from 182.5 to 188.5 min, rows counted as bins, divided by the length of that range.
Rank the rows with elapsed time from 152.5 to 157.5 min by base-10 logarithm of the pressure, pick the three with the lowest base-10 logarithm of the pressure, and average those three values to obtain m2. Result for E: 0.5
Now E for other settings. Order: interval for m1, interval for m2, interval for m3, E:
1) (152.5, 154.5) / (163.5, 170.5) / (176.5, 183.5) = -0.4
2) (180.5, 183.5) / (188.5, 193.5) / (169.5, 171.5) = 0.9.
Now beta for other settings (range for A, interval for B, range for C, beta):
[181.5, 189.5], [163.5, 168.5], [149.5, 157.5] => 3.0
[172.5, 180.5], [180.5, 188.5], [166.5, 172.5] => 2.5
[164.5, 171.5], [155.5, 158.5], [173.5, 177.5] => 1.9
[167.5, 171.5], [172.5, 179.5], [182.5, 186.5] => 1.5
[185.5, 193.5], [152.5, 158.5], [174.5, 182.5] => 1.9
